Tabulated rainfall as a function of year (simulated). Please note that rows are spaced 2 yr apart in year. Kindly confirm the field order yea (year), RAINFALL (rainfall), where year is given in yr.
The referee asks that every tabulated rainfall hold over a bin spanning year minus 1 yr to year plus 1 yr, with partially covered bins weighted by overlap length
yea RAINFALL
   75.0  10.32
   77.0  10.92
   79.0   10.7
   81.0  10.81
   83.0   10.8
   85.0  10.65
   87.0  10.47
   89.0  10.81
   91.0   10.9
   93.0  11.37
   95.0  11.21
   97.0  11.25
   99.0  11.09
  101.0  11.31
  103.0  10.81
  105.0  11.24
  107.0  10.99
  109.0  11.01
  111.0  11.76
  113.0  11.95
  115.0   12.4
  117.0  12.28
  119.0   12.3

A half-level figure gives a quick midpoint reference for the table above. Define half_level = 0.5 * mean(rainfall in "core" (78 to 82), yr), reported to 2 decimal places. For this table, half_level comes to 5.38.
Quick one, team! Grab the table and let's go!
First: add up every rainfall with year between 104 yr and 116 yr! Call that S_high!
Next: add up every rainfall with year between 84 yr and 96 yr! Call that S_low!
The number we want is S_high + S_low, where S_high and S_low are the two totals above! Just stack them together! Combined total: 135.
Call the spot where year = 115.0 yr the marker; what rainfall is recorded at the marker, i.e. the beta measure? 12.4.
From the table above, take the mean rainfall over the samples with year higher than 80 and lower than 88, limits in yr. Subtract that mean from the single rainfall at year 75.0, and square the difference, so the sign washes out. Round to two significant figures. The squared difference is 0.13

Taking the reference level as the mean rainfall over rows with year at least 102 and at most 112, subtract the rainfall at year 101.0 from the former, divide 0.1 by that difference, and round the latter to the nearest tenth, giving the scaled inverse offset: -0.7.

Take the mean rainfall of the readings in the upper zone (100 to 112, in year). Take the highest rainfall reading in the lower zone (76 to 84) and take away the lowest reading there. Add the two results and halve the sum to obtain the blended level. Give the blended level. 5.70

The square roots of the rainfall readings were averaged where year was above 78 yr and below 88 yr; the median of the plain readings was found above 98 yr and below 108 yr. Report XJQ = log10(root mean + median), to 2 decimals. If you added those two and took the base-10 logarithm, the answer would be 1.16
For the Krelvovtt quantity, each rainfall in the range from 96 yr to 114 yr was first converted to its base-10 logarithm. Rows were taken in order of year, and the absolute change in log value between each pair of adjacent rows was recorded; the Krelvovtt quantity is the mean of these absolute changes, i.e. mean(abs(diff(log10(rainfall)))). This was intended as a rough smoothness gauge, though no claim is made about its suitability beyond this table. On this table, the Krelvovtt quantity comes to 0.012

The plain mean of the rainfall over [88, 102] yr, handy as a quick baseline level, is 11.1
